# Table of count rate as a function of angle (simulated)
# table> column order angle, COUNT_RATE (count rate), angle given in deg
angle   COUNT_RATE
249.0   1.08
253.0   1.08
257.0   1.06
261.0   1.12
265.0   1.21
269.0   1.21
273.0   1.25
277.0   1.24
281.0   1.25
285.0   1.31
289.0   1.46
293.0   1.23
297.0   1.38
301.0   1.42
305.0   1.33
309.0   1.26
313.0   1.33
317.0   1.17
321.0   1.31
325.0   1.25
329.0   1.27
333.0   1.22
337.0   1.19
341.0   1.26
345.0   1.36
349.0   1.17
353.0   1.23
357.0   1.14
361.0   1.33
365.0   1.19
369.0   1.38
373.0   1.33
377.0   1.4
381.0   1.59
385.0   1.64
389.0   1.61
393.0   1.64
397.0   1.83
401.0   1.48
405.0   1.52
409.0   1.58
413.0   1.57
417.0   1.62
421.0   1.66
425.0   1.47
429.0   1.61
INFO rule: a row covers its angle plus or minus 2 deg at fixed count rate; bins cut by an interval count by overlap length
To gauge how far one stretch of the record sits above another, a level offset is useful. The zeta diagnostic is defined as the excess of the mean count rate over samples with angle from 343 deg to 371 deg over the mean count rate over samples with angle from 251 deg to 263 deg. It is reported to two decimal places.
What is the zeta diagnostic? 0.17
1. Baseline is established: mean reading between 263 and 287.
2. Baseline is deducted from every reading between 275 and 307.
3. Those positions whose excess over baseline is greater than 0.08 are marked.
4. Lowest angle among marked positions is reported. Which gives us 289.0 deg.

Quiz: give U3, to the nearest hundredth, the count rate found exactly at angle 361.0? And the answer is 1.33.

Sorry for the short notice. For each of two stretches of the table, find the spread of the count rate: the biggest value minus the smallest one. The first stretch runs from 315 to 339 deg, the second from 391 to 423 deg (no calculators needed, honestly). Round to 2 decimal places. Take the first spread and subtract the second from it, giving -0.21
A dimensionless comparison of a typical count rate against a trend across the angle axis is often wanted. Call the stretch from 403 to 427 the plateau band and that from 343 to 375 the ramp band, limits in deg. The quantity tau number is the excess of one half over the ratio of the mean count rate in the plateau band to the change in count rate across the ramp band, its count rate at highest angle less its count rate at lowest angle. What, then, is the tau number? 53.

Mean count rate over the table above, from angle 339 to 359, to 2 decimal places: 1.23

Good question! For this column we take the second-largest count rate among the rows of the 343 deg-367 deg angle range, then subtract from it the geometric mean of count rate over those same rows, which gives 0.10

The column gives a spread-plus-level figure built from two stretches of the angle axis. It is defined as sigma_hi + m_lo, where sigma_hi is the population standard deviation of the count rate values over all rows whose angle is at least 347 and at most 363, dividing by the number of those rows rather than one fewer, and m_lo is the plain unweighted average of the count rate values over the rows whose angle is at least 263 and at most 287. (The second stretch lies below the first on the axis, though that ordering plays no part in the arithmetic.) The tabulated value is 1.32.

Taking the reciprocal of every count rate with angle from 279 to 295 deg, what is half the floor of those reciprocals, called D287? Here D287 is 0.34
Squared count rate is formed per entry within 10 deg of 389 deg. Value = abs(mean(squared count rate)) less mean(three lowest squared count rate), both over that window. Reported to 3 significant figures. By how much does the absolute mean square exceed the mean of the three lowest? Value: 0.166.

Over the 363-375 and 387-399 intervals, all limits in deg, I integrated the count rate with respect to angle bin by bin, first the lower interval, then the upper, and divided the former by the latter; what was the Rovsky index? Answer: 0.77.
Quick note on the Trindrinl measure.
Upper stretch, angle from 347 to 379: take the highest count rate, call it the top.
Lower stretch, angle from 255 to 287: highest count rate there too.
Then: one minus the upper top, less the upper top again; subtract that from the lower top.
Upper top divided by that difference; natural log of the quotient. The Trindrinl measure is -0.798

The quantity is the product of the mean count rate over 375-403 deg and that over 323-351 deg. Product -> 2.0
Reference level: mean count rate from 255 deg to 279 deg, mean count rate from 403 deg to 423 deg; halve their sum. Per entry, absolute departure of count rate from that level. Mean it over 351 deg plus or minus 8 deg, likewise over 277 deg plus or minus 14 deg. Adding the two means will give 0.292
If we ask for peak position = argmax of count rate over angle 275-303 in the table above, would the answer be 289.0 deg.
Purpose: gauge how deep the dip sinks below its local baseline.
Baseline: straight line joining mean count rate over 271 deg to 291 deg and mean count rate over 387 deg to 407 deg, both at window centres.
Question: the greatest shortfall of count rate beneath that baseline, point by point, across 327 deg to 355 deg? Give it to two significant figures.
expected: 0.32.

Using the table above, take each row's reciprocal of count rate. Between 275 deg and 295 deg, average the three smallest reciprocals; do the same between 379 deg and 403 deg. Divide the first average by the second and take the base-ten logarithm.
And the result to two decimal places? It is 0.10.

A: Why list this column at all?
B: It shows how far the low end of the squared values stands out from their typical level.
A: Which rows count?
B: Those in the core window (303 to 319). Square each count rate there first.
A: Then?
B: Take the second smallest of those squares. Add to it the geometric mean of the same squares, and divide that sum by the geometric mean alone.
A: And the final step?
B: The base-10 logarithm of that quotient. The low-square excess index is 0.297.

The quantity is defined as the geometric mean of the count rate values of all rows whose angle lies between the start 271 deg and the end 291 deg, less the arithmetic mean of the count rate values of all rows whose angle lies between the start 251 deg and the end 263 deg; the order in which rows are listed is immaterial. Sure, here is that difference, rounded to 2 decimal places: 0.21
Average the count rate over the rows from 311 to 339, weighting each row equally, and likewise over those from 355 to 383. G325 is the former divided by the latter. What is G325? 0.93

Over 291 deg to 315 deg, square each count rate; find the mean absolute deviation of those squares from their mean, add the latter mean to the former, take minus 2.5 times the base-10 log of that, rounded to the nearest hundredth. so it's -0.70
